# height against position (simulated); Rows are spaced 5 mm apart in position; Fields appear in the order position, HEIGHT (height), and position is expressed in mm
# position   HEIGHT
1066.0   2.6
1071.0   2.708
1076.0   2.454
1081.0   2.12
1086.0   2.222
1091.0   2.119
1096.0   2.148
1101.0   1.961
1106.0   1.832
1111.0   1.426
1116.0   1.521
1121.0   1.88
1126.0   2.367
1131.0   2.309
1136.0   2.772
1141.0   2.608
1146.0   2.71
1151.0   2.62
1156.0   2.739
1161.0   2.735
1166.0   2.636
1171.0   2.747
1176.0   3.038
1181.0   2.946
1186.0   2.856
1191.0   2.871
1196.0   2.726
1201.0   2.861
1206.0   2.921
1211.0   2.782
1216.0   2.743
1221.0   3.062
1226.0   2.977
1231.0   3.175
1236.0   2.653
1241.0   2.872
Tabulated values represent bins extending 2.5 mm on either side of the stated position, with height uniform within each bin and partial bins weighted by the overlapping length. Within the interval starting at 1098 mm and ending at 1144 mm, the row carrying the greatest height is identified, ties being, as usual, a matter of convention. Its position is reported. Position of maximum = 1136.0 mm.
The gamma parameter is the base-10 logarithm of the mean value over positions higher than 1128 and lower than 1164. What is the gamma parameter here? 0.42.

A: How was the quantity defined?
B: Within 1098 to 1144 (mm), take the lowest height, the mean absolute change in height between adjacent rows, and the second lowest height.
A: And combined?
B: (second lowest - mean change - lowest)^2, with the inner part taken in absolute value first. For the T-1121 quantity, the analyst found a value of 0.031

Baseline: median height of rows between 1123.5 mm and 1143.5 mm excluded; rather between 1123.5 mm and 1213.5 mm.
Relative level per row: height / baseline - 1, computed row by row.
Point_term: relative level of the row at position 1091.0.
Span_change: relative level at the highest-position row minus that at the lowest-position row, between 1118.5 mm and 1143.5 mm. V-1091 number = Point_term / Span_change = -0.9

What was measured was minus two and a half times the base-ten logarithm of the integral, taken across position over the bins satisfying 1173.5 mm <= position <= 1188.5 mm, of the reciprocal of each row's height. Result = -1.8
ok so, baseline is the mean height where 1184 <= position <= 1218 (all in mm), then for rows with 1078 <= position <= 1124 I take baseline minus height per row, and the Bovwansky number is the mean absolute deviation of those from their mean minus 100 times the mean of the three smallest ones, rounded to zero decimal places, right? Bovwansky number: -66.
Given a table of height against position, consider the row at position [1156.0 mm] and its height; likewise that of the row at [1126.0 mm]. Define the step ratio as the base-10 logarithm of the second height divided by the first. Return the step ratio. -0.06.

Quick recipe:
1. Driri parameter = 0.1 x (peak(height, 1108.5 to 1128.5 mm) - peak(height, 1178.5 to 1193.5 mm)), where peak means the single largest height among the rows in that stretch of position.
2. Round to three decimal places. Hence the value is -0.058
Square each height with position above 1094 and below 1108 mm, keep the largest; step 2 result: 5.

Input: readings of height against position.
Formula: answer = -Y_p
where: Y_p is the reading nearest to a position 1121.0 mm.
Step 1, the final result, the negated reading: -1.9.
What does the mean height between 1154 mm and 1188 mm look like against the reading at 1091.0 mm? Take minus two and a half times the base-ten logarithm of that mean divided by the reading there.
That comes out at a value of -0.31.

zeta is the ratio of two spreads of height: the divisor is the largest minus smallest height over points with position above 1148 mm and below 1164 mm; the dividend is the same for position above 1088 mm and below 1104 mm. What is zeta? 1.6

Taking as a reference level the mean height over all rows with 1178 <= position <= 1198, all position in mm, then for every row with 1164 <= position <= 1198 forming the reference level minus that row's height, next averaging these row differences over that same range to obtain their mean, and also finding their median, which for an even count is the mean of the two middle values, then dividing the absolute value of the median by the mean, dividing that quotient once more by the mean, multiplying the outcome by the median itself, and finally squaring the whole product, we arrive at 0.0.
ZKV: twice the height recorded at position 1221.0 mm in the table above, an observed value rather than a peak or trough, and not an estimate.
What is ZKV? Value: 6.1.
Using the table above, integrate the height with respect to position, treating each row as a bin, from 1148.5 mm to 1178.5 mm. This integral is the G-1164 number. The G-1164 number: 83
